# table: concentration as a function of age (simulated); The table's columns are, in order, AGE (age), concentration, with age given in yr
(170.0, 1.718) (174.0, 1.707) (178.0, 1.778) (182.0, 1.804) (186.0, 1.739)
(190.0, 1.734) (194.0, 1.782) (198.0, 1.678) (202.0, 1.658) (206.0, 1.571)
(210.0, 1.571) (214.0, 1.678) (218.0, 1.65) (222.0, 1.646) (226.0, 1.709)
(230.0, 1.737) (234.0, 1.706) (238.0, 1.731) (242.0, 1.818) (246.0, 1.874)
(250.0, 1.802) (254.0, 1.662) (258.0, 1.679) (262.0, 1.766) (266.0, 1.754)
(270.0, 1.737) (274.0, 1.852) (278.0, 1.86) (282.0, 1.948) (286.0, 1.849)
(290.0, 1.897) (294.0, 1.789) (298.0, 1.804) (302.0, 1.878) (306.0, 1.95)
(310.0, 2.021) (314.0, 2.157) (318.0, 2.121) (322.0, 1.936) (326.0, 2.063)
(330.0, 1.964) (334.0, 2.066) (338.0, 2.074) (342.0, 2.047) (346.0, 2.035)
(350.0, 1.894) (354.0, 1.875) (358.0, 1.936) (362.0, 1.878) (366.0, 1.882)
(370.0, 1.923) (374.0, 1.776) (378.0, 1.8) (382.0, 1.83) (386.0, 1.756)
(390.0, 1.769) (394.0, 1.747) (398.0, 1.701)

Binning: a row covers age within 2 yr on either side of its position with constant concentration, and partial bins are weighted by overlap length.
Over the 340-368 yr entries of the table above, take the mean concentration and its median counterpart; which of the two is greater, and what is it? 1.94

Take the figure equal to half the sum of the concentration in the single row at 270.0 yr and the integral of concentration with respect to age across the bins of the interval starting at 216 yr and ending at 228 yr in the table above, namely 10.9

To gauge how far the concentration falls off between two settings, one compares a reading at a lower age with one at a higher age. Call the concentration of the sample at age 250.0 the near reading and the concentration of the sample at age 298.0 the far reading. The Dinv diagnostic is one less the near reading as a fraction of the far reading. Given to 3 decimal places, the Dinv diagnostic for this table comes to 0.001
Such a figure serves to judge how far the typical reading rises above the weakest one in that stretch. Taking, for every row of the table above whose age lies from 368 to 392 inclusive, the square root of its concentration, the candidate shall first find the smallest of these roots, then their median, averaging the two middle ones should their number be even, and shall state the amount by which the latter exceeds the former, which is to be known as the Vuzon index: 0.012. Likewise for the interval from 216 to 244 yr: 0.024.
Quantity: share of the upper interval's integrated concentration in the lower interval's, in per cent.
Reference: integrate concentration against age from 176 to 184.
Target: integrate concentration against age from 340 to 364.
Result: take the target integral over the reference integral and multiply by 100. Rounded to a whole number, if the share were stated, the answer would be 326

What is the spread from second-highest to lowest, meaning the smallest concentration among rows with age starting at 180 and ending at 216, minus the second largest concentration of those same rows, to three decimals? -0.211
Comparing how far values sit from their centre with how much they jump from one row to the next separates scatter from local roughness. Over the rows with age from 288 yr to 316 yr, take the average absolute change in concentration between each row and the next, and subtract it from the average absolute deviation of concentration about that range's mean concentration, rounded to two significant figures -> 0.019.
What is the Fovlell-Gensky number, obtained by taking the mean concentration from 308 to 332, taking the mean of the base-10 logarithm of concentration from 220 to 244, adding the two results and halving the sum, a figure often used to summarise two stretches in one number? 1.14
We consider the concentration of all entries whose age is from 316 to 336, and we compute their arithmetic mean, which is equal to 2.03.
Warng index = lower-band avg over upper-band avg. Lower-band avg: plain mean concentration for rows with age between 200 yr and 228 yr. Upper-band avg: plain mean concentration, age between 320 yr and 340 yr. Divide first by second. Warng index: 0.81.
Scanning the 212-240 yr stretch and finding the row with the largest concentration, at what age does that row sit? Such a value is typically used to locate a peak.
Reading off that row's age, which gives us 230.0 yr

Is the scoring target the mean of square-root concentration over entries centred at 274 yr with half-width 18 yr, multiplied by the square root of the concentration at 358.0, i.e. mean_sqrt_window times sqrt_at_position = 1.87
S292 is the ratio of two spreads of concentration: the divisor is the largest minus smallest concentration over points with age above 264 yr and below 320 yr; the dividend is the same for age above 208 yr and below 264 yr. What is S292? 0.72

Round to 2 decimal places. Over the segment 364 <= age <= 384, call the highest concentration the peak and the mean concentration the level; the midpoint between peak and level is 1.88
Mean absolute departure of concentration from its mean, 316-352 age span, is 0.061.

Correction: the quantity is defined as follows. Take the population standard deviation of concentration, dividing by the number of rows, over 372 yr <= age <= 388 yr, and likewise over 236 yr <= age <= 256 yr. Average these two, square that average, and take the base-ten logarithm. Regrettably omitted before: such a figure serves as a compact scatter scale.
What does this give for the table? -2.59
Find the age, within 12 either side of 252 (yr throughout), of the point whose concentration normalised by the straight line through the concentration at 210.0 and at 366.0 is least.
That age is 254.0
